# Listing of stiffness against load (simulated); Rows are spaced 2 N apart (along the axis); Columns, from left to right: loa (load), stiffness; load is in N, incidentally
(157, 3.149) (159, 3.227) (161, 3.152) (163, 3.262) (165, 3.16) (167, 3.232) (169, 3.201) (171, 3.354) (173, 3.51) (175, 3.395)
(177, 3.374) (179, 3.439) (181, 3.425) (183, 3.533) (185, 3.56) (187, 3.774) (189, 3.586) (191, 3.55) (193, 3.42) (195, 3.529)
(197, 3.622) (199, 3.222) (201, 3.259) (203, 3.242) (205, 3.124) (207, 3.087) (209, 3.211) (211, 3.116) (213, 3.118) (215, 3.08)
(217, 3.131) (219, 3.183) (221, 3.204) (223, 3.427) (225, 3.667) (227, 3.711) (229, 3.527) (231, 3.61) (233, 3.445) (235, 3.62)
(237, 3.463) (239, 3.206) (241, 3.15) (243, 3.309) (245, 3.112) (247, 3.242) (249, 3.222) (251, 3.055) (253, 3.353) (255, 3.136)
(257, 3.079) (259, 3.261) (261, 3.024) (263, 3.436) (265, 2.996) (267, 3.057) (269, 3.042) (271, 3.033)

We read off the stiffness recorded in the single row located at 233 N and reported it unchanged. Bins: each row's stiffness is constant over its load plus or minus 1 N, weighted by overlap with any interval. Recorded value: 3.445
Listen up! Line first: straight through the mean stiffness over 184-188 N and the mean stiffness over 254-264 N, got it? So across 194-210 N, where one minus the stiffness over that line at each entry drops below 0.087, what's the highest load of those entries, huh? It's 209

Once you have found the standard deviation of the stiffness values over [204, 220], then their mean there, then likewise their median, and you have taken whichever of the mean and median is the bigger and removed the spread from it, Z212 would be 3.09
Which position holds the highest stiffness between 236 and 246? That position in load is 237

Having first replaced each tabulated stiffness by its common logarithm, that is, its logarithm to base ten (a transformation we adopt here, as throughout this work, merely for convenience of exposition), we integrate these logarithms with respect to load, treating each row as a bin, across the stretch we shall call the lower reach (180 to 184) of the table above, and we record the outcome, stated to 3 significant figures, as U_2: 2.17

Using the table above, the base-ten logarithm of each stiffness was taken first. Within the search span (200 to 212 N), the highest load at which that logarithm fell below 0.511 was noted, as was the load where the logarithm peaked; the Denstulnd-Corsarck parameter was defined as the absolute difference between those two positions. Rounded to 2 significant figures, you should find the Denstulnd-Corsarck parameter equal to 10 N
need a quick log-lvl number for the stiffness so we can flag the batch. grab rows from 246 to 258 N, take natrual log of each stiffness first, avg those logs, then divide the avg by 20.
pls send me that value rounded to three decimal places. 0.058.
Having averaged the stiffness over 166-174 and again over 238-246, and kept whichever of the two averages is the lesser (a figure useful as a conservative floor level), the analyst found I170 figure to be 3.19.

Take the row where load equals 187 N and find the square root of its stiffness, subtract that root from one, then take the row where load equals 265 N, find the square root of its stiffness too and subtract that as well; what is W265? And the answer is -2.674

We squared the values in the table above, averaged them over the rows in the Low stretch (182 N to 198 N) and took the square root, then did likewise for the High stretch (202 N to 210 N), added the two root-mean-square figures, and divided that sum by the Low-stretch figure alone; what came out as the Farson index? 1.89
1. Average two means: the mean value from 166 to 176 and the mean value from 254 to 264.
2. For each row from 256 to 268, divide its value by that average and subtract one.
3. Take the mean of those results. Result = -0.04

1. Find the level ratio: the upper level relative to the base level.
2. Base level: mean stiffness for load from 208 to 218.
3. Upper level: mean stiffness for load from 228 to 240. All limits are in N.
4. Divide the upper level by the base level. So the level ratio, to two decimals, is 1.11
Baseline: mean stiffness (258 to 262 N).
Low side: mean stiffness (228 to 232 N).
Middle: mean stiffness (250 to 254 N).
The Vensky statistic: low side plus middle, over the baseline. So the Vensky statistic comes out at 2.16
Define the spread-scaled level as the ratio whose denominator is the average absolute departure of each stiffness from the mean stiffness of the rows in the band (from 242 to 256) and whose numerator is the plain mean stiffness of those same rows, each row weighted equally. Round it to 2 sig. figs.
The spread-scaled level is 36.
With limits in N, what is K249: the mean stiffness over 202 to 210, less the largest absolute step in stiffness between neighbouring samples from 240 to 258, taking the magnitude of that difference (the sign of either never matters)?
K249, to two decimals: 2.87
